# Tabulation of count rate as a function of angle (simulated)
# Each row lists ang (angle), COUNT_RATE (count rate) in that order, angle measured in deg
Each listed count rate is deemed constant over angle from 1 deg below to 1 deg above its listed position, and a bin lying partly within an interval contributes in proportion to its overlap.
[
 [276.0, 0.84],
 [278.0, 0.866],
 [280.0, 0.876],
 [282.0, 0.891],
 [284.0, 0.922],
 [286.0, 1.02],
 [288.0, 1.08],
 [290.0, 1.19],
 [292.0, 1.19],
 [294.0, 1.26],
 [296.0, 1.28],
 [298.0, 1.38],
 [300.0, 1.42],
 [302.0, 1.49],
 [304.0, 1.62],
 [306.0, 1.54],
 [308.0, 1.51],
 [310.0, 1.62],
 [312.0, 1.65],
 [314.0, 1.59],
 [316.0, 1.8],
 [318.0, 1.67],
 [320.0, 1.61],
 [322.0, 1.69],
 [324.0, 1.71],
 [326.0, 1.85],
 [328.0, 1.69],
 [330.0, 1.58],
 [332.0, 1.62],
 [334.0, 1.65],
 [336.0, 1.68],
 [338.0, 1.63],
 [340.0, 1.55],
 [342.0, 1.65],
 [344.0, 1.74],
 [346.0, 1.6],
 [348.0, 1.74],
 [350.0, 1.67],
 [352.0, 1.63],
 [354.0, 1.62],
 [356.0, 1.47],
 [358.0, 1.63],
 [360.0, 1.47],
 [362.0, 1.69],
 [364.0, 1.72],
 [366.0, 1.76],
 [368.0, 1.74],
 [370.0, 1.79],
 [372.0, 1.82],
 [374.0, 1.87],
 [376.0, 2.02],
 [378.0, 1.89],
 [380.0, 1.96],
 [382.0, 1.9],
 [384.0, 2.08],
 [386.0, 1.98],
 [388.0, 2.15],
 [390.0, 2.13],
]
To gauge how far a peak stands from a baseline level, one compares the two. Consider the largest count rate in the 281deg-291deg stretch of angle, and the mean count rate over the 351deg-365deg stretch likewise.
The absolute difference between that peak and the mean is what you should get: 0.41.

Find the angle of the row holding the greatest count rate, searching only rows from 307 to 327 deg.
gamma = 326.0 deg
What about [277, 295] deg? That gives 294.0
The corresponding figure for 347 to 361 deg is 348.0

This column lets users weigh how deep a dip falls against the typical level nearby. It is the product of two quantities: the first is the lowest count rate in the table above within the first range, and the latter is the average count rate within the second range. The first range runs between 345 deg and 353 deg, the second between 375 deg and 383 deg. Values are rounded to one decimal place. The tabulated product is 3.1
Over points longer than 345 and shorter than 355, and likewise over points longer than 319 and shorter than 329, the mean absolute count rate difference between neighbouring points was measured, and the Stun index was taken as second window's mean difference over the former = 1.54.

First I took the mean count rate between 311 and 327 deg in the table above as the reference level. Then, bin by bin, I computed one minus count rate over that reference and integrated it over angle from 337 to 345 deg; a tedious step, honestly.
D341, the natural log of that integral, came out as -1.4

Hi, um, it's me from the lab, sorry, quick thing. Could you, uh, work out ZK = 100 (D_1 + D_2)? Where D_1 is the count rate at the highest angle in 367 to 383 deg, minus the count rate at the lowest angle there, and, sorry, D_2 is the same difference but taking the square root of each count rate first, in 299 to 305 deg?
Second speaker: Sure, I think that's 24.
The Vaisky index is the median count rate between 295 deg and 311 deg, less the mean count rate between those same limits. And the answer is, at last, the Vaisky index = 0.02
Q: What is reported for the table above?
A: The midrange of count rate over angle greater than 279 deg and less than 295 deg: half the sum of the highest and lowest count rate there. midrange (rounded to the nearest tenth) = 1.1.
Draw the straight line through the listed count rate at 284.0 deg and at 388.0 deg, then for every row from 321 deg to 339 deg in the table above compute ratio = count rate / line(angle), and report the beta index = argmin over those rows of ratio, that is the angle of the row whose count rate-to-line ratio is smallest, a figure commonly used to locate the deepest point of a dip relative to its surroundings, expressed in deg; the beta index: 338.0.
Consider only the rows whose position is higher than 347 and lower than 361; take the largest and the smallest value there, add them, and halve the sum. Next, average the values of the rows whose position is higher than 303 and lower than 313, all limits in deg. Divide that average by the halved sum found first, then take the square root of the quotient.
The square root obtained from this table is 0.99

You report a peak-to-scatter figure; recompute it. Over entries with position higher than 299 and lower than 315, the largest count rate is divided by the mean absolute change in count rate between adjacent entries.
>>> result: 23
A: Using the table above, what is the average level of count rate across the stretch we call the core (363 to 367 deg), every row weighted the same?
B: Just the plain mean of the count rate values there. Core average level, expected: 1.74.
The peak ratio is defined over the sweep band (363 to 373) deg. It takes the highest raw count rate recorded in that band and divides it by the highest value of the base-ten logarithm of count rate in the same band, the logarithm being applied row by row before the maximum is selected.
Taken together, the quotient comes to 7.00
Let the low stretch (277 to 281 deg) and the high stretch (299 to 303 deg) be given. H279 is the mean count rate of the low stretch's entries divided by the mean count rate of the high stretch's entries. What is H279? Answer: 0.6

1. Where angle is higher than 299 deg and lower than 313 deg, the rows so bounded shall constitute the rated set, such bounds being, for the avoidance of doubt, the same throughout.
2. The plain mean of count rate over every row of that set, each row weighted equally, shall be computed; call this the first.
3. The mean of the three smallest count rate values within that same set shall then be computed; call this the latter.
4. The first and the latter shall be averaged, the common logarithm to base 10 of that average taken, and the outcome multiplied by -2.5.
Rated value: -0.45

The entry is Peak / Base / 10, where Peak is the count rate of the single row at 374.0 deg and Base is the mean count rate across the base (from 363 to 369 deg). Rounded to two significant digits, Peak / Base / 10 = 0.11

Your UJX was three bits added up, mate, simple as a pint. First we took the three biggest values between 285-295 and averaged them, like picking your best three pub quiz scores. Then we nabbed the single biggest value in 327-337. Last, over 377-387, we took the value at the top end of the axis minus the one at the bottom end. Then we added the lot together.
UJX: 3.0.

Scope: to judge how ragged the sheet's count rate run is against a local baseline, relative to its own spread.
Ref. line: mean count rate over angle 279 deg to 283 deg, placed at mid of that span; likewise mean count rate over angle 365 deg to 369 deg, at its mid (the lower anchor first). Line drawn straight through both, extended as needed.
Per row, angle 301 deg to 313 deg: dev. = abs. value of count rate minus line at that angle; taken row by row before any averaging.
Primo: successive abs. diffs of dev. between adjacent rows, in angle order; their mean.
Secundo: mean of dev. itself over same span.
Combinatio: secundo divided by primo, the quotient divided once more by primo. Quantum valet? 82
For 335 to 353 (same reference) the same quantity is 15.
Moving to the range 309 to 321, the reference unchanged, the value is 41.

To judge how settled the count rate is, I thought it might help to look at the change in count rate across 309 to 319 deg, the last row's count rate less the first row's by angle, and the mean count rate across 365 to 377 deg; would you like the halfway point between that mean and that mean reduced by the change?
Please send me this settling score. 1.81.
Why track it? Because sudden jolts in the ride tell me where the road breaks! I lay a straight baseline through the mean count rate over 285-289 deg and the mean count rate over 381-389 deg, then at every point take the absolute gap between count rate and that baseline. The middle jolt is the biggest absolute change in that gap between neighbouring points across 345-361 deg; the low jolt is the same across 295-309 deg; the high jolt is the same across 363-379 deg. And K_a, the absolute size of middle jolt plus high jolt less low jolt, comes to 0.11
